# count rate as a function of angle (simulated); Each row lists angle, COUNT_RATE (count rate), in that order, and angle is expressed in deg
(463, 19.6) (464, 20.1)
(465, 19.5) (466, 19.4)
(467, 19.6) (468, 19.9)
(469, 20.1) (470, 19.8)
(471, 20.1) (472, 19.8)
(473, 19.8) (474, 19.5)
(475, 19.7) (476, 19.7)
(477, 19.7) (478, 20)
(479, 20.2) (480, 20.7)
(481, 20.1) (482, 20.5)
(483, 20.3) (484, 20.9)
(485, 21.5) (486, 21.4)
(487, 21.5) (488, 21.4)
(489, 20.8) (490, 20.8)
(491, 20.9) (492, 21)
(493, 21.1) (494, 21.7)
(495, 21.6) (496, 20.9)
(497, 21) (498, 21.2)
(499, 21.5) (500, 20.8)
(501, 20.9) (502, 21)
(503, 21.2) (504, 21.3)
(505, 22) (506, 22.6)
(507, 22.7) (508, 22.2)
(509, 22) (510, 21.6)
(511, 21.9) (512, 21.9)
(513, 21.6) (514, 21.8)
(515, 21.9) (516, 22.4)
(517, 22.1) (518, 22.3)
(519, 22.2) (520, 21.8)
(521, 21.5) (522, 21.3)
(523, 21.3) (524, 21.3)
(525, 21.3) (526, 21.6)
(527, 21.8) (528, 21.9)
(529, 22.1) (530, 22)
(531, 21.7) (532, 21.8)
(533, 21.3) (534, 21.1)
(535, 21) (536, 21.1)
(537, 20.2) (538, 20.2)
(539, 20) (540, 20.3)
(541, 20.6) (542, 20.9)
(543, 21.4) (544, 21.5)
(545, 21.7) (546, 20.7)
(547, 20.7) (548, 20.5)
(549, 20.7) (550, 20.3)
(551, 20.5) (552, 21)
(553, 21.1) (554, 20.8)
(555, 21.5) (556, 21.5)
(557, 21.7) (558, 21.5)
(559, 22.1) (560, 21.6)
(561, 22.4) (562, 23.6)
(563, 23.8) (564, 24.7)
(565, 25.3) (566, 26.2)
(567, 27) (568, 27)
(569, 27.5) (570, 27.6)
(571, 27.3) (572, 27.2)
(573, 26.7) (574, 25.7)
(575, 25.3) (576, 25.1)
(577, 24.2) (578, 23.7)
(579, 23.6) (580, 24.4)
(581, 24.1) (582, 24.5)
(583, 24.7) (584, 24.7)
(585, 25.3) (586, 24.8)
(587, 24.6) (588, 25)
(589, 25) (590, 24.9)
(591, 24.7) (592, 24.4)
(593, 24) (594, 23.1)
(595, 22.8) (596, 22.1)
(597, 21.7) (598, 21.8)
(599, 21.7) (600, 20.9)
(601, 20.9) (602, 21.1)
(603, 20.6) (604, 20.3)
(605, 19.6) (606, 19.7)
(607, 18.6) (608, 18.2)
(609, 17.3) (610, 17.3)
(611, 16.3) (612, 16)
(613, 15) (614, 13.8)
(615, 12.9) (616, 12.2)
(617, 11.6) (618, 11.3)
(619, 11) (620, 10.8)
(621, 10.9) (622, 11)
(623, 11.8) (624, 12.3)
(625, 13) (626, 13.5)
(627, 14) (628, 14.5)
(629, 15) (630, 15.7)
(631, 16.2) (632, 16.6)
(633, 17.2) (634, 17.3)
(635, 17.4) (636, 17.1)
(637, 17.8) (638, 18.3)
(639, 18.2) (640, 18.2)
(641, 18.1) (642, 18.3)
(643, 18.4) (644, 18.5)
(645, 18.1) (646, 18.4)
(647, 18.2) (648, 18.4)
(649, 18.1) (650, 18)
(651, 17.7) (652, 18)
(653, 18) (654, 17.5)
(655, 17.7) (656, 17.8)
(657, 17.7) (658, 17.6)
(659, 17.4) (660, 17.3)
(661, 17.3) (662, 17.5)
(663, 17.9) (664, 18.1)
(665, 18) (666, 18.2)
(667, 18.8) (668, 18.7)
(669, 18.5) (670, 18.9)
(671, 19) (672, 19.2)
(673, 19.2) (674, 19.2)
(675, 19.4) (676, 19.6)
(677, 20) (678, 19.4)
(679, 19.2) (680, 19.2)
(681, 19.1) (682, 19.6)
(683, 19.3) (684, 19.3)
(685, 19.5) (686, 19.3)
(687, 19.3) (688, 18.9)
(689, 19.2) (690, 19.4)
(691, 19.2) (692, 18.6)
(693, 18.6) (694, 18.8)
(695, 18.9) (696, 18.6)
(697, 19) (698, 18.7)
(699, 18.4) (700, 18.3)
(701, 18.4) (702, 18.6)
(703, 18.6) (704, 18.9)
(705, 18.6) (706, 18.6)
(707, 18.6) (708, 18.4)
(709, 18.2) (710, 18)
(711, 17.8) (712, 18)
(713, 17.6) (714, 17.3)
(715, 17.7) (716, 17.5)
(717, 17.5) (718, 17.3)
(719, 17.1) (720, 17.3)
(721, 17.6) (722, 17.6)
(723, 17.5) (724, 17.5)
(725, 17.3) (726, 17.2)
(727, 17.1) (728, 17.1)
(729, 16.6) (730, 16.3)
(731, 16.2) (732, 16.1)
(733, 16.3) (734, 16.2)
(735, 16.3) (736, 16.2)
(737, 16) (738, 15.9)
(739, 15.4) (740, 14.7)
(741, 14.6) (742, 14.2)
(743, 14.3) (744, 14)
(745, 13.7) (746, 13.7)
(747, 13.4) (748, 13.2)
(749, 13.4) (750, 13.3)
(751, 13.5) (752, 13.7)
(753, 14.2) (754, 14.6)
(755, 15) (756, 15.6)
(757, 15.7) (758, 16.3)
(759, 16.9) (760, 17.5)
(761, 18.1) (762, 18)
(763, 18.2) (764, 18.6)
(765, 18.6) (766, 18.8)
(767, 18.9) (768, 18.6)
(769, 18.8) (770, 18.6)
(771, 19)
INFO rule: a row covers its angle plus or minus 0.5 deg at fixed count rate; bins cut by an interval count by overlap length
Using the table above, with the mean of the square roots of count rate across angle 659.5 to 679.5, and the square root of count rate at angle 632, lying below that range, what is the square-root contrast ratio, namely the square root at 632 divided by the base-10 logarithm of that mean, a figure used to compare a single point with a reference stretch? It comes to 6.4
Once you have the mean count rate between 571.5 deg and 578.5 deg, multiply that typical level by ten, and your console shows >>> 254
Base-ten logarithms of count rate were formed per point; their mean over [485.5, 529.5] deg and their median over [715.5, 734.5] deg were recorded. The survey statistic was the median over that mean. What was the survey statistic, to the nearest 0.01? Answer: 0.93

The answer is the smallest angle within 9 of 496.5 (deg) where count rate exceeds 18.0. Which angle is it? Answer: 488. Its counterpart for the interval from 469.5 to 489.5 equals 470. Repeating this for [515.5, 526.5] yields 516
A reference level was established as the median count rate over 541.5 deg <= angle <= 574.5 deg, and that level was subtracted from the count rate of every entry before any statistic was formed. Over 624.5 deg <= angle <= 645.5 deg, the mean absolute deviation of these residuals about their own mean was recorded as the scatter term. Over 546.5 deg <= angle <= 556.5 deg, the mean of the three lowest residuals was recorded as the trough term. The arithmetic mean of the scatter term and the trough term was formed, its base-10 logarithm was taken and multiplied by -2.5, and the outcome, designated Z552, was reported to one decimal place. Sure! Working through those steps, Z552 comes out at 2.5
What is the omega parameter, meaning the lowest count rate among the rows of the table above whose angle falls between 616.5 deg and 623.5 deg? 10.8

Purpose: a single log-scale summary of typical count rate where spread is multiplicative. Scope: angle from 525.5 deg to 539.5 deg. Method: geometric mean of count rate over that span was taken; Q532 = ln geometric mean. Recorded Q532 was 3.06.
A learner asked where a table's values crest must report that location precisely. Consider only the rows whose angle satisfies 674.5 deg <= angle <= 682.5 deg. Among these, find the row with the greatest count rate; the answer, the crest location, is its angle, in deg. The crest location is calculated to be 677 deg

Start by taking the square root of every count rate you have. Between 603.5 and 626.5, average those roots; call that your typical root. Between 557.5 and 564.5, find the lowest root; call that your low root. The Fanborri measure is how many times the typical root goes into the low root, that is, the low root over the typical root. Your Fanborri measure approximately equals 1.2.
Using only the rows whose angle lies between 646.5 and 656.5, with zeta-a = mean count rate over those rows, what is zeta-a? 17.9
